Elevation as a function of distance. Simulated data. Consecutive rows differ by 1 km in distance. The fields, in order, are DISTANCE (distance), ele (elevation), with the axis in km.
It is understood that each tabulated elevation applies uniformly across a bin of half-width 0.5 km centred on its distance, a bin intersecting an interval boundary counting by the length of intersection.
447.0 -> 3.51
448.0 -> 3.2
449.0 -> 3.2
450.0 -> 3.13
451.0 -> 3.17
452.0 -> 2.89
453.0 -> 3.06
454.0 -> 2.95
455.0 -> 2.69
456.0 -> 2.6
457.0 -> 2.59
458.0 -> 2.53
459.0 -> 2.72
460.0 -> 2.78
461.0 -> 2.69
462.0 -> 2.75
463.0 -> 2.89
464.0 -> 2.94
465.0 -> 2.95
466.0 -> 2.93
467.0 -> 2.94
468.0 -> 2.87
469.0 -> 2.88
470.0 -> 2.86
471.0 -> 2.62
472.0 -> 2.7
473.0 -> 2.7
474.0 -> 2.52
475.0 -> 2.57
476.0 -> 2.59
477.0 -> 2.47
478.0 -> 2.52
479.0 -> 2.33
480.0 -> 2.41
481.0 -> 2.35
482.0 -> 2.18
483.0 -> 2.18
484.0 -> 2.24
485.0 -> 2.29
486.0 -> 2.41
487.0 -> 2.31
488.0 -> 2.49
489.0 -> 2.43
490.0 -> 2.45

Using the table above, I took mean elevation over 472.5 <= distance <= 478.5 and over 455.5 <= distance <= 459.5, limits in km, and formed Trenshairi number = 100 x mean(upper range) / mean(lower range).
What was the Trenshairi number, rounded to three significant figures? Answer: 98.1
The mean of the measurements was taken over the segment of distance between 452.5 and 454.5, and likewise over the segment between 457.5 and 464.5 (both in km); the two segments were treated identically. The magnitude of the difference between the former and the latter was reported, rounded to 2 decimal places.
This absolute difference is 0.25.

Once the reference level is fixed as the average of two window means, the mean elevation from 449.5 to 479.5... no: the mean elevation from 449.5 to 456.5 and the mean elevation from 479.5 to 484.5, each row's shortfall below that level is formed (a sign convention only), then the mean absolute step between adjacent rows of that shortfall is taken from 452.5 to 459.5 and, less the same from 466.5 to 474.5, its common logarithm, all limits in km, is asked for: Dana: -1.46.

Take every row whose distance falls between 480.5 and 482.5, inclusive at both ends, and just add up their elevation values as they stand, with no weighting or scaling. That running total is 4.5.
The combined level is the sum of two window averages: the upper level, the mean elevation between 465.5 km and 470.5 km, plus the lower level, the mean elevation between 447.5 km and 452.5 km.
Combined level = 6.01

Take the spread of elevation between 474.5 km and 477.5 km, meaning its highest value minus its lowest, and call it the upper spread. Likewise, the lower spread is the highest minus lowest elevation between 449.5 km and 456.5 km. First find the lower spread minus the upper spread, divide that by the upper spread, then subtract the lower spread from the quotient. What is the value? 3.2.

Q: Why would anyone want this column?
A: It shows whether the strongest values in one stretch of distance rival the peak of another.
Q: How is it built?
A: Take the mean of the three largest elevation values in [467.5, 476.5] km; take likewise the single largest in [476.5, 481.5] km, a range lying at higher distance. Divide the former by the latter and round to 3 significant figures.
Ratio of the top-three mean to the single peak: 1.14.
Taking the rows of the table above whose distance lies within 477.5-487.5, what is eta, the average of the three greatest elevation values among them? 2.45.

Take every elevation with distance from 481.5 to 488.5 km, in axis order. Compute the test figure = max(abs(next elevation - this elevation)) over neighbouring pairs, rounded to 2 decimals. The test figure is 0.18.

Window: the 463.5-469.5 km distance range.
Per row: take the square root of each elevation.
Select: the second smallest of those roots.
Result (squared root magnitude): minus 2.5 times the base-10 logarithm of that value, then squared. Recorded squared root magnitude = 0.330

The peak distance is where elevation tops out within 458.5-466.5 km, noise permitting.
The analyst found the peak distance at 465.0 km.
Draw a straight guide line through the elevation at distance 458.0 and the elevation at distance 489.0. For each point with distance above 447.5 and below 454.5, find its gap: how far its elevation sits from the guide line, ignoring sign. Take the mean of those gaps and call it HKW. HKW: 0.53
